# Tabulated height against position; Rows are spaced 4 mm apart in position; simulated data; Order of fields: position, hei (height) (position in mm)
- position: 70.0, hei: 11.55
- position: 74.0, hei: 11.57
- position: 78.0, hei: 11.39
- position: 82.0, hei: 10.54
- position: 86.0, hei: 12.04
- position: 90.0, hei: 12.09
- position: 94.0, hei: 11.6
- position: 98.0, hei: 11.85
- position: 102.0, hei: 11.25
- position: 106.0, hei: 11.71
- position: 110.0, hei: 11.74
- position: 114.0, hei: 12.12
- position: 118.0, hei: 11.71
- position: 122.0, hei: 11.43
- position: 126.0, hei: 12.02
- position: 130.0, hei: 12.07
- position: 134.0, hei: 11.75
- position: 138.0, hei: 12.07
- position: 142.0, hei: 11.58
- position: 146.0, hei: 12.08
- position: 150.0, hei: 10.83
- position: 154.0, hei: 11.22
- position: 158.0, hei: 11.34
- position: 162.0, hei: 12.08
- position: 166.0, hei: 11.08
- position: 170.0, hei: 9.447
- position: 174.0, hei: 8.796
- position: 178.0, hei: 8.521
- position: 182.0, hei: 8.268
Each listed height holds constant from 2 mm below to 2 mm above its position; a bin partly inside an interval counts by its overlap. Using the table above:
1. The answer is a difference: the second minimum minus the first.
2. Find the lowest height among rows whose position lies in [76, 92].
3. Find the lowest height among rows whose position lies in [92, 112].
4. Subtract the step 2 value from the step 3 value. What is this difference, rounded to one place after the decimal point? 0.7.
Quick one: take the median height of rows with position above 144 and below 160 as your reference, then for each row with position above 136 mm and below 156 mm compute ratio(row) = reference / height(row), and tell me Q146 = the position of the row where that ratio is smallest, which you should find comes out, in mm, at 146.0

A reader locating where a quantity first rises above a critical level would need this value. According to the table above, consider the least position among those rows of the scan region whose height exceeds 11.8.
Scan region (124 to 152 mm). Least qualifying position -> 126.0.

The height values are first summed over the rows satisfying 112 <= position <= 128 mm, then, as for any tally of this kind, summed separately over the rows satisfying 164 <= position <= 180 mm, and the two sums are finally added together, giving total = 85.1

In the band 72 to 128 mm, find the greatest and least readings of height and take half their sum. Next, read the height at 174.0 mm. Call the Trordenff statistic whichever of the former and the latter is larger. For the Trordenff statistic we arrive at 11.3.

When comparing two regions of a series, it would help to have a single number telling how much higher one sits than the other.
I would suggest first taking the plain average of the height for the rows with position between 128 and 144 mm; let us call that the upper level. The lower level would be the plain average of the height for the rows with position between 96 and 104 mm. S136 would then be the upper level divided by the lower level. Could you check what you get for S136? 1.03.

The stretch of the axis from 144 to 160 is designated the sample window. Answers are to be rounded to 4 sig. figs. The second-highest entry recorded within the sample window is 11.34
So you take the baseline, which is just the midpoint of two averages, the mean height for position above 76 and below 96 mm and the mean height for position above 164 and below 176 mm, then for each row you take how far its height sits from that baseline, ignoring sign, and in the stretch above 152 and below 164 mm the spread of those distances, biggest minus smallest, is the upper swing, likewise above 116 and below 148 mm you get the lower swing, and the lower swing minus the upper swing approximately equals -0.21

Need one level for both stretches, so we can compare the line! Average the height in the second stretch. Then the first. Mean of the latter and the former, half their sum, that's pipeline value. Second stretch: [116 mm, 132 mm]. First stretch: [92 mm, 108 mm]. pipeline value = 11.7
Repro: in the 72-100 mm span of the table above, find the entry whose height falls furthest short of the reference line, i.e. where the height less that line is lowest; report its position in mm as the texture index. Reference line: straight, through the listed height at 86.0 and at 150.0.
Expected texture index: 82.0 mm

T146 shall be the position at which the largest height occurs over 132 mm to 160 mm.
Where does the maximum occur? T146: 146.0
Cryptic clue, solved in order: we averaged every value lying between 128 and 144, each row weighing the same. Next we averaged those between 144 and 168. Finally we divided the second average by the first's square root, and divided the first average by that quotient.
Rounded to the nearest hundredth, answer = 3.57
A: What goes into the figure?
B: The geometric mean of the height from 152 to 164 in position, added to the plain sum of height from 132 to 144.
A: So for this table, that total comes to 46.9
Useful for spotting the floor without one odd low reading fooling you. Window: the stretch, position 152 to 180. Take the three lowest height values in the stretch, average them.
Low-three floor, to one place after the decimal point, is 8.9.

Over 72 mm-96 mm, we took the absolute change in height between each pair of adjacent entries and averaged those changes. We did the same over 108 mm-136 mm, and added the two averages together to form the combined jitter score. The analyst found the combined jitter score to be 0.95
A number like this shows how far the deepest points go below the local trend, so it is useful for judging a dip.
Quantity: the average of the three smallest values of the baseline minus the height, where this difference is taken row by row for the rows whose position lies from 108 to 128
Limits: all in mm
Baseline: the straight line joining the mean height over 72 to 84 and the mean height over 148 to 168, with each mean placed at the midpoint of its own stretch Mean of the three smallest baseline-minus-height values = -0.724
